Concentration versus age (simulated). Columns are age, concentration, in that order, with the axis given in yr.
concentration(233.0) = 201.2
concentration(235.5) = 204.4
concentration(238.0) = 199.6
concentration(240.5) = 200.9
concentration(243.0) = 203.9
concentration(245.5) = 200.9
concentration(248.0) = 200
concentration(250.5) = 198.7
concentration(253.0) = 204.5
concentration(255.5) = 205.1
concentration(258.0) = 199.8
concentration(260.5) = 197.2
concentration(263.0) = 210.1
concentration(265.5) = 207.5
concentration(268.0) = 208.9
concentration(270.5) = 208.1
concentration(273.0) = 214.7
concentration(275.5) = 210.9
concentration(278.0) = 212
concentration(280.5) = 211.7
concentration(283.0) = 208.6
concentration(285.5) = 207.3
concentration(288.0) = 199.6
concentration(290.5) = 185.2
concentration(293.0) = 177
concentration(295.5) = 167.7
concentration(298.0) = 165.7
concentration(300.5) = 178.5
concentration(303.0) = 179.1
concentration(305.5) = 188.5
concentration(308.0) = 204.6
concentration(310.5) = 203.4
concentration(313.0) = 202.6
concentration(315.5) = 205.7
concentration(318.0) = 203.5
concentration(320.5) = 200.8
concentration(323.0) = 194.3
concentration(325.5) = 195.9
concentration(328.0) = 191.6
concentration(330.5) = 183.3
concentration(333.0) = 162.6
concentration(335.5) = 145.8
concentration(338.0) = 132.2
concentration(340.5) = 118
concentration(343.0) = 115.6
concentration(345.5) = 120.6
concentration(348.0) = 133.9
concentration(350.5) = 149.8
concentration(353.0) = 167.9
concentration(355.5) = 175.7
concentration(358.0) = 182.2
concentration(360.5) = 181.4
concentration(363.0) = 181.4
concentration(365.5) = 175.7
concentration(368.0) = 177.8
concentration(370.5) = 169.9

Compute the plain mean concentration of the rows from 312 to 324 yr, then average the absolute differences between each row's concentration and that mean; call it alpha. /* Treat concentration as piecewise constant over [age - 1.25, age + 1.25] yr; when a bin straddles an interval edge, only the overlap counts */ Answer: 3.1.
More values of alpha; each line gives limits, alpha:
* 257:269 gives 5.0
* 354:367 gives 2.9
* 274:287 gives 1.7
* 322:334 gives 10.1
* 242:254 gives 2.1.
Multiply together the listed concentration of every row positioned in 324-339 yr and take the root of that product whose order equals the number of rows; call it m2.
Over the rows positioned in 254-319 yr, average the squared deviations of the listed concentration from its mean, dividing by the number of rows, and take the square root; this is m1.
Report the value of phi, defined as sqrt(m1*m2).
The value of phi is 48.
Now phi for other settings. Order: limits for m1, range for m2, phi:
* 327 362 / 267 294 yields 73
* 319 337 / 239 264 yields 62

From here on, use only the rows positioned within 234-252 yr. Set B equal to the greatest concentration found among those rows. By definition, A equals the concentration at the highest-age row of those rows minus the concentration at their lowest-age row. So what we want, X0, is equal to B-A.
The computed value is 210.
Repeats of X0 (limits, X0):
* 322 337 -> 244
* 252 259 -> 210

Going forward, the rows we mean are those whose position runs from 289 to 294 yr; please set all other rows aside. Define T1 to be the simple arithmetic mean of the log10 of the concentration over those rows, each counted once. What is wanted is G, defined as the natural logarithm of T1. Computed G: 0.814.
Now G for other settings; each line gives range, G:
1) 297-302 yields 0.804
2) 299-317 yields 0.828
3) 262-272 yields 0.841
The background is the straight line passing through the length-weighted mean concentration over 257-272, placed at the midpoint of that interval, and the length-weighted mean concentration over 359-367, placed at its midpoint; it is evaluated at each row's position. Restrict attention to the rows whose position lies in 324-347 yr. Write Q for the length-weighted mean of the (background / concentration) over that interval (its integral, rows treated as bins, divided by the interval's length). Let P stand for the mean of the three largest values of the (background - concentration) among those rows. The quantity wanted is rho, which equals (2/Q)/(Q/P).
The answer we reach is 82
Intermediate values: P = 67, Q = 1.28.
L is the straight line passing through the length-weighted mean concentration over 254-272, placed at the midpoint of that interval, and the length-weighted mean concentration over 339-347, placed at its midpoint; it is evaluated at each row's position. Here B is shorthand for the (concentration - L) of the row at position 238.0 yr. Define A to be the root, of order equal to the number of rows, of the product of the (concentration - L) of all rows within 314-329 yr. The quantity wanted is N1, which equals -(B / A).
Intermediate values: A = 56.7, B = -33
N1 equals 0.58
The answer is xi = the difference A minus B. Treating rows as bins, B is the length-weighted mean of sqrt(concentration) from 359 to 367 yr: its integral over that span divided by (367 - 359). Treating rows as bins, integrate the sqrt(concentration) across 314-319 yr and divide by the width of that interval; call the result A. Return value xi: 0.90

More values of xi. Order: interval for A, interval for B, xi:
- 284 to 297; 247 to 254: -0.50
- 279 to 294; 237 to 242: -0.07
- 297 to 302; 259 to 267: -1.17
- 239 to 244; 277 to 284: -0.30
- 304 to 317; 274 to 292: -0.15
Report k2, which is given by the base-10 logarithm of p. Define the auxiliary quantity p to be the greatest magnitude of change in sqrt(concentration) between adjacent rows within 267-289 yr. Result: -0.57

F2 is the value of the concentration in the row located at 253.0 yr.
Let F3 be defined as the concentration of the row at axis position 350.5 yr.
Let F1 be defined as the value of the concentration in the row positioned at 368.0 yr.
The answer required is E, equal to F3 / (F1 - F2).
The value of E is -6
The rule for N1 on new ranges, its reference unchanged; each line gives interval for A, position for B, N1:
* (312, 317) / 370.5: -1.49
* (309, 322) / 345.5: -0.08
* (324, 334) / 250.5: 0.42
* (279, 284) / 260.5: 0.43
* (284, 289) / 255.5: 0.35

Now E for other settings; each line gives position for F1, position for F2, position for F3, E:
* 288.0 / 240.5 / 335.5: -112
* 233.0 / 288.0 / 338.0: 83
